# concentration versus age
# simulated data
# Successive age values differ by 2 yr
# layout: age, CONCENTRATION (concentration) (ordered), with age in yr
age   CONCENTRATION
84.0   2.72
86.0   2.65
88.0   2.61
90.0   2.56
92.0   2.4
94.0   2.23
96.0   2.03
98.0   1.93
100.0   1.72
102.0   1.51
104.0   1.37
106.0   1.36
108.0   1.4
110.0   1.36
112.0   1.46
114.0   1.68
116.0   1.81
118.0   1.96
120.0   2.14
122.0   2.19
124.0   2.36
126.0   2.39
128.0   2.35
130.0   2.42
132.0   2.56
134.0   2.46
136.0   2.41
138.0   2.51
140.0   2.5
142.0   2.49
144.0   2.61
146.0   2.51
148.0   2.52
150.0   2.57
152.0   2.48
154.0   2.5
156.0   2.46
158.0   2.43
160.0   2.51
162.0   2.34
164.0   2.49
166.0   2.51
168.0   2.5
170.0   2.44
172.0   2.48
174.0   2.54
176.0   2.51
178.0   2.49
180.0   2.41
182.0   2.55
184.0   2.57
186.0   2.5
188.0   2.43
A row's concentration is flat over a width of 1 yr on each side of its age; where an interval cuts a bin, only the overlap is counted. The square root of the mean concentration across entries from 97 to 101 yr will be 1.35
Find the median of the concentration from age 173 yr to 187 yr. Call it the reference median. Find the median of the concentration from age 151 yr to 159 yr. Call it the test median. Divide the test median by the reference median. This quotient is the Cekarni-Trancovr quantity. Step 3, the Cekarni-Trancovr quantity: 0.984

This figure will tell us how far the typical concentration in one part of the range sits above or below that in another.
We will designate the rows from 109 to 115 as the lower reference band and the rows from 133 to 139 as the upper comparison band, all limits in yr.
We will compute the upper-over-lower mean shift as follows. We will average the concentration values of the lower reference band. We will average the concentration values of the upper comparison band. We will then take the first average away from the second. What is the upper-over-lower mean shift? 1.0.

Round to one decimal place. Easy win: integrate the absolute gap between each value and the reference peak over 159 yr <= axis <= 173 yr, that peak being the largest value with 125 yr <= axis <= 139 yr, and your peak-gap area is 1.3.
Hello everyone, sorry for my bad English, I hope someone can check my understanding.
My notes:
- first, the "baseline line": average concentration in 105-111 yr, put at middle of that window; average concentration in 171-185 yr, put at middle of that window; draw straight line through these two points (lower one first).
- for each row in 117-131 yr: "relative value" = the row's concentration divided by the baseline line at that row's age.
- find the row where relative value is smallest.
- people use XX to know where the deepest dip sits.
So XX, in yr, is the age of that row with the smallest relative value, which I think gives 118.0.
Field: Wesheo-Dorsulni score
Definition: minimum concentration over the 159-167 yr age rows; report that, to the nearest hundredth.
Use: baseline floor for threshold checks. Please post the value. 2.34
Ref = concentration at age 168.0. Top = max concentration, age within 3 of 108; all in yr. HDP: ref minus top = 1.1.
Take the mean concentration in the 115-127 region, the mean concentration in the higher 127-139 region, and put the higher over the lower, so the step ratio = 1.14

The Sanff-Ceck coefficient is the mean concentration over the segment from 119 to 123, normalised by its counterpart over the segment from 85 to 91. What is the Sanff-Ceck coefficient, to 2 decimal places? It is 0.83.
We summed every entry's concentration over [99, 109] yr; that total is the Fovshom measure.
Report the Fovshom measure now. 7.4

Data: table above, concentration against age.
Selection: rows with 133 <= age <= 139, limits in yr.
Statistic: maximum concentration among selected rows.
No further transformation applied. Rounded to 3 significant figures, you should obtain 2.51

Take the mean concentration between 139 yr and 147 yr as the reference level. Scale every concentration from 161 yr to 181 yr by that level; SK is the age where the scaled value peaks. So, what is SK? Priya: 174.0 yr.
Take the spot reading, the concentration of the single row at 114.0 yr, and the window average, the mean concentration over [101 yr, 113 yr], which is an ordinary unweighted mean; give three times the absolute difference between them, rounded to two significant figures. 0.81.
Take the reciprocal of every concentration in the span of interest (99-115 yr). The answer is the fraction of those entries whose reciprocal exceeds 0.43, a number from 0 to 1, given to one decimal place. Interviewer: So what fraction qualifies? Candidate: 1.0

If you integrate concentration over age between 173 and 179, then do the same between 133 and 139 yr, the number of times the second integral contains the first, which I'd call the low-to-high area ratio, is 0.98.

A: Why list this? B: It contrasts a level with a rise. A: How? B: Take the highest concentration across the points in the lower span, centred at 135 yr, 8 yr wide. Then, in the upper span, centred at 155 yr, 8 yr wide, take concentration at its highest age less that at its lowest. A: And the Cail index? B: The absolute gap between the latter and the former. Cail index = 2.6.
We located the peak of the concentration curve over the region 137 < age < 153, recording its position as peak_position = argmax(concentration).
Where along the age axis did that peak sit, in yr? 144.0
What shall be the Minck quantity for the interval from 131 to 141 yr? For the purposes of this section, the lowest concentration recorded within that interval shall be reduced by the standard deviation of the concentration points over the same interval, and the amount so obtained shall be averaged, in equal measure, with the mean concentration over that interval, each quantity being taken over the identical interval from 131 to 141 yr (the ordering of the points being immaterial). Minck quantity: 2.4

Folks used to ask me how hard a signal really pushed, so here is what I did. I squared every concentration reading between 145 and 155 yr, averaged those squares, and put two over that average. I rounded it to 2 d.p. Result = 0.32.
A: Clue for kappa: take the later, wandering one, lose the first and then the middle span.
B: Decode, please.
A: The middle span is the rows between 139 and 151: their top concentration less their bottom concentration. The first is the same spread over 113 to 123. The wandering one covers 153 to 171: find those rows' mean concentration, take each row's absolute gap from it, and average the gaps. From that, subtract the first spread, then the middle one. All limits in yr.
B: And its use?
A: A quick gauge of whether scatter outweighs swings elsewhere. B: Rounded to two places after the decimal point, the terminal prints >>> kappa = -0.59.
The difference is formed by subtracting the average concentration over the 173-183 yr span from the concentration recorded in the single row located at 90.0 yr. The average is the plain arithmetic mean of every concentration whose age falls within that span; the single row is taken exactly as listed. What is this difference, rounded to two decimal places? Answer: 0.06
